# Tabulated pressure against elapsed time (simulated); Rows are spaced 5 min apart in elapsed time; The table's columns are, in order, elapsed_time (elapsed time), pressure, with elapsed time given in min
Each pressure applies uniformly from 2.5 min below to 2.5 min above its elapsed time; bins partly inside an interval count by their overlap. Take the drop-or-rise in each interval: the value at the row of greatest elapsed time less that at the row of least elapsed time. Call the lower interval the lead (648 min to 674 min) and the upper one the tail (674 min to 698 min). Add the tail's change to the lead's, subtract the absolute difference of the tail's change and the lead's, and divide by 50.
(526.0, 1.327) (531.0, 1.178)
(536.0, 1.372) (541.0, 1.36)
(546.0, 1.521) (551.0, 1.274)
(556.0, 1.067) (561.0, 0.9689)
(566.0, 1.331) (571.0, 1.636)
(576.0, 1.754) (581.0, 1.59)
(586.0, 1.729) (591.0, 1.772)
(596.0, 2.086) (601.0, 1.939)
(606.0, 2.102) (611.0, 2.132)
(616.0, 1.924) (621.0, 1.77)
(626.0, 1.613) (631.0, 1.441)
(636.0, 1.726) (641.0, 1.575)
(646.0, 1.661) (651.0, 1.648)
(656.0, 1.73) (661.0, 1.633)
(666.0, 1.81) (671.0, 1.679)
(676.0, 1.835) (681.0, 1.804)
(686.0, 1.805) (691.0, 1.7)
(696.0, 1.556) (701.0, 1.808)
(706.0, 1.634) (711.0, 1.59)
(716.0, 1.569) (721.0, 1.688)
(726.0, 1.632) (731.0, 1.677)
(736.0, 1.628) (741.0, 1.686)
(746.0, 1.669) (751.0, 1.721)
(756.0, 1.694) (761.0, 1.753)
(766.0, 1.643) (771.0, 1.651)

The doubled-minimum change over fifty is -0.011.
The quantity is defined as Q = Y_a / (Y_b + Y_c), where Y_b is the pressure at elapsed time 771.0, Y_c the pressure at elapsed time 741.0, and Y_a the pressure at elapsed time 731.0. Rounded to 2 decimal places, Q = 0.50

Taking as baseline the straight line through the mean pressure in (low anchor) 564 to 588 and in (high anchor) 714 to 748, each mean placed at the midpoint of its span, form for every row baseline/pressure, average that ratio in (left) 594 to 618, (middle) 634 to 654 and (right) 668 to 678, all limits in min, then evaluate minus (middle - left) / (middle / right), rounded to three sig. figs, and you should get -0.180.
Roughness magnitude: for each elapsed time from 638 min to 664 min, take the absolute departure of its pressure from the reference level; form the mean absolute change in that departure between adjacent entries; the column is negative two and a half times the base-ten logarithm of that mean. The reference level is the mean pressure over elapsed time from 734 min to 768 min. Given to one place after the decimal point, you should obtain 3.9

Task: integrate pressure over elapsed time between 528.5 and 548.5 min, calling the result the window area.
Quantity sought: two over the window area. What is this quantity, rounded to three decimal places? 0.074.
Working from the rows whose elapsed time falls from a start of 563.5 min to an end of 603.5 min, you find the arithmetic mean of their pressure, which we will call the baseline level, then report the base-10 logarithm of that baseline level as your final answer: 0.238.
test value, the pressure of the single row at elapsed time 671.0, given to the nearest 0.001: 1.679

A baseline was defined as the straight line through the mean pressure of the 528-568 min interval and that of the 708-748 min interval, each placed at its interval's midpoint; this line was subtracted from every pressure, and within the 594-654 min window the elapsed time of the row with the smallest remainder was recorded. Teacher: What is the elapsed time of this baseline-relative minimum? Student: 631.0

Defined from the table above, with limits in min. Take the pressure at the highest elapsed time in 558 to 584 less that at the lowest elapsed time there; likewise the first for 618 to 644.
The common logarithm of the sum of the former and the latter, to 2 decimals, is -0.37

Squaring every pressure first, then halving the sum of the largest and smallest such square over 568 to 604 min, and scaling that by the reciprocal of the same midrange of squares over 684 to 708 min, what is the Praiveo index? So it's 1.2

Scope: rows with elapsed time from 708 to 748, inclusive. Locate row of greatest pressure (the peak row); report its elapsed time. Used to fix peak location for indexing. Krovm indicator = 721.0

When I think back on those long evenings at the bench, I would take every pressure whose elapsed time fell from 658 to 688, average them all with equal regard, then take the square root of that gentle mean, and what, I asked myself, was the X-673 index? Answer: 1.33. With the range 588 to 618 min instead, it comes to 1.41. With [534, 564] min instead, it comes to 1.12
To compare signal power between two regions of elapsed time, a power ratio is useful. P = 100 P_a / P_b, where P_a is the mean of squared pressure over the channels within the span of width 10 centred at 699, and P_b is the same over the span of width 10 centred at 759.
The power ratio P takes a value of 96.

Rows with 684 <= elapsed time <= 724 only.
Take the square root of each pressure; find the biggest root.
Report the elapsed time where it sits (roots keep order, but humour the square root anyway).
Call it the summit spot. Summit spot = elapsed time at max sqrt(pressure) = 701.0 min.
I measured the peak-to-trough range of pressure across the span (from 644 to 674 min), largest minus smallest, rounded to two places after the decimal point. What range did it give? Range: 0.18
